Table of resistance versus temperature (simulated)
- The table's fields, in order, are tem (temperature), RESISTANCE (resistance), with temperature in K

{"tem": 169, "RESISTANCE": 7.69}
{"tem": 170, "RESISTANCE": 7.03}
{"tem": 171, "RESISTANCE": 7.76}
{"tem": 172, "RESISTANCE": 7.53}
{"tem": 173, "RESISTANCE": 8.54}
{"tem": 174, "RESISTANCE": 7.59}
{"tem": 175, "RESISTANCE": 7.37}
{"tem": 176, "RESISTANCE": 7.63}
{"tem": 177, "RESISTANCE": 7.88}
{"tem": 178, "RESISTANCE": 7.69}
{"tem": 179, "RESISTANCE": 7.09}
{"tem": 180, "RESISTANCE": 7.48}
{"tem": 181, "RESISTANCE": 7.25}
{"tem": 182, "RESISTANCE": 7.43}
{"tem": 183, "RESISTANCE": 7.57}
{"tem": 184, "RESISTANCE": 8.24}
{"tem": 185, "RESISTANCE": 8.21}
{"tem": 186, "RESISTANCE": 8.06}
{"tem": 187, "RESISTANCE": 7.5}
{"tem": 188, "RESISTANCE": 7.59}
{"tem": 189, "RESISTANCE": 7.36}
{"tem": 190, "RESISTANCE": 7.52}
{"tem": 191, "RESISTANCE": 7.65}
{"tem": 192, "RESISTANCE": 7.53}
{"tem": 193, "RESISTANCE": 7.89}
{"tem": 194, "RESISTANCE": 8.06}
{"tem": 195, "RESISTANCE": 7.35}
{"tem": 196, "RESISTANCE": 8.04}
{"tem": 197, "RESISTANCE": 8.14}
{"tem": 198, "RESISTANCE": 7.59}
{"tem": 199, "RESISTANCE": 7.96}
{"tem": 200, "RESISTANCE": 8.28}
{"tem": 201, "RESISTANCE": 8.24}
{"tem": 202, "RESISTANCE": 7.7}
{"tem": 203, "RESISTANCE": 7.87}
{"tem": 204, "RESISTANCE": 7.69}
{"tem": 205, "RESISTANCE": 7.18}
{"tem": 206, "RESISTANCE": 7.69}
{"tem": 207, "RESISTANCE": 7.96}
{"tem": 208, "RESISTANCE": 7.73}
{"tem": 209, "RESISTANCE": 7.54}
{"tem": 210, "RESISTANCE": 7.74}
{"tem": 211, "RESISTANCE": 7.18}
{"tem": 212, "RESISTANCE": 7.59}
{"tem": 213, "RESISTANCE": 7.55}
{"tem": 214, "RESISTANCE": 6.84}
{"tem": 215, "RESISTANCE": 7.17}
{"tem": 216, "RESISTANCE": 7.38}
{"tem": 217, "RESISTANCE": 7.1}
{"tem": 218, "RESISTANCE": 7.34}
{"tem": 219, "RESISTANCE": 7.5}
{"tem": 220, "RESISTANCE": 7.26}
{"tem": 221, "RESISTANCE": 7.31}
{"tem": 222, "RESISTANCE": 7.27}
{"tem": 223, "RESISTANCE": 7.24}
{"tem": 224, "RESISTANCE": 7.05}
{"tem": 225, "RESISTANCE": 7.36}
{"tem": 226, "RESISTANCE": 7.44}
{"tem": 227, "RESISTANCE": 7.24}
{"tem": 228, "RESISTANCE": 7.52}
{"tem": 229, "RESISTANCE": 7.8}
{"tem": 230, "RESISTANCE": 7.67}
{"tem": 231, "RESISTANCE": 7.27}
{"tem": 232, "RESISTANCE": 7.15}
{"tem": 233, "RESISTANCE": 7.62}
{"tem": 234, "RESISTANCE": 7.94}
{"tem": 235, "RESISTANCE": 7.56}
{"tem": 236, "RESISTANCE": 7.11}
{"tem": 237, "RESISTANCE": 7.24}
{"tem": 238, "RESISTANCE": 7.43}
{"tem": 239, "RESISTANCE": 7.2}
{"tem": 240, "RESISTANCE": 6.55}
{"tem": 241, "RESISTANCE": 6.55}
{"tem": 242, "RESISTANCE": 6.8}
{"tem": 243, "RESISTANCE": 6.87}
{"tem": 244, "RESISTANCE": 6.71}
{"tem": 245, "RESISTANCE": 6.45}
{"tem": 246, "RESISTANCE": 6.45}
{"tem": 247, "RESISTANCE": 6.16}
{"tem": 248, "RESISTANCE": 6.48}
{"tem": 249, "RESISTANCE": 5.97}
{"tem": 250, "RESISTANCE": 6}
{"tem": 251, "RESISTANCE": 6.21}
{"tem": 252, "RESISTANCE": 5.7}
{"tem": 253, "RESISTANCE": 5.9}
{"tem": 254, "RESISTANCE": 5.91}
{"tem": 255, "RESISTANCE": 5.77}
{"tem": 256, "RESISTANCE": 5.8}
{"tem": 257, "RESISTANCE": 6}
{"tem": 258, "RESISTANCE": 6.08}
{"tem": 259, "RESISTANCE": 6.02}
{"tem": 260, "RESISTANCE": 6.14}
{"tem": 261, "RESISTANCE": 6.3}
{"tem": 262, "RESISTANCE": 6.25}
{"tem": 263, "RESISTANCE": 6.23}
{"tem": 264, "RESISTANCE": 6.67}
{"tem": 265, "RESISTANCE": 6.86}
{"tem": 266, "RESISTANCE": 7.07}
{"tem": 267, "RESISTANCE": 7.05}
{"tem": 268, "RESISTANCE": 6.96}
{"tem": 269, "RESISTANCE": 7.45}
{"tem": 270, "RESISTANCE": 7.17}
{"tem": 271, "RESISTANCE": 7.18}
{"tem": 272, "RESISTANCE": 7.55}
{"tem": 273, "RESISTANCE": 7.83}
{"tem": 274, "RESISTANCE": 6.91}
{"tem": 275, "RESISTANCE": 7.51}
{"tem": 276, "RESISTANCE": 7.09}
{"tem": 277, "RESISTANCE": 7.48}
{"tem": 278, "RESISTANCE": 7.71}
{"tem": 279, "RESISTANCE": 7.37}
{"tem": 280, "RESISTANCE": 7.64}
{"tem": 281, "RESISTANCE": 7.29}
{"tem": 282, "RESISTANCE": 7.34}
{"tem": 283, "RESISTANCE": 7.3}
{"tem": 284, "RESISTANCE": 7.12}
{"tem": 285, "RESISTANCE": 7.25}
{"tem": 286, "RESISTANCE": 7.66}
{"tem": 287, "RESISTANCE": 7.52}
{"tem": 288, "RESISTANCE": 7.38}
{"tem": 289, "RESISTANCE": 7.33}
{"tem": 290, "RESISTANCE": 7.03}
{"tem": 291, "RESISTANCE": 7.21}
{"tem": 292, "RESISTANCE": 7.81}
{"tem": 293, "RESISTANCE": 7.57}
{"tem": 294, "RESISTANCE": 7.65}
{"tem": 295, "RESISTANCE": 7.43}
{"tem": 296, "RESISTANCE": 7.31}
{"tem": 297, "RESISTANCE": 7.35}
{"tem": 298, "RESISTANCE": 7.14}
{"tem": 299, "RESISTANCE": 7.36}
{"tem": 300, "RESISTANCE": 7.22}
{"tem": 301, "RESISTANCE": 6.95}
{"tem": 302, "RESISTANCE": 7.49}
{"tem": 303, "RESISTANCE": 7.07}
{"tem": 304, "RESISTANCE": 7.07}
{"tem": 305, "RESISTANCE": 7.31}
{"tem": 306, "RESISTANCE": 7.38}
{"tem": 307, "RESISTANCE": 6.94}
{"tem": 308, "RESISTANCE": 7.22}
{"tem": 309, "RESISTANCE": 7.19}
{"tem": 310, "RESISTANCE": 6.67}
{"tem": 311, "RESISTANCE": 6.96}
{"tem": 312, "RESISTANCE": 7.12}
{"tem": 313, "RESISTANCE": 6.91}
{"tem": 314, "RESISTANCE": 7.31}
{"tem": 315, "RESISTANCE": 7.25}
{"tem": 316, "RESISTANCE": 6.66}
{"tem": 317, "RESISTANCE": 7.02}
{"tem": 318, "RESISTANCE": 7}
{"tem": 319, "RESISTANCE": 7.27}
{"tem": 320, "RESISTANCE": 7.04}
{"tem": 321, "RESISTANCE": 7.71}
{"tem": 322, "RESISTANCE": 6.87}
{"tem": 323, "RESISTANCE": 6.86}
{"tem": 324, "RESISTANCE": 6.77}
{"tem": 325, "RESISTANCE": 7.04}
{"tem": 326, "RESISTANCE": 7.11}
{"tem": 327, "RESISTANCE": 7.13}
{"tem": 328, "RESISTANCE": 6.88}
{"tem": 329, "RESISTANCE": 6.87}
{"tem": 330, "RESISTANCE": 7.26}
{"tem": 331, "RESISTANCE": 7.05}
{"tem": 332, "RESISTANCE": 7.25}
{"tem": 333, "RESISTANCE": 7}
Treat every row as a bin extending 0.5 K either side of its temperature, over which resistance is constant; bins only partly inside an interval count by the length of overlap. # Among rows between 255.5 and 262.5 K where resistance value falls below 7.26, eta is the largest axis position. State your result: 262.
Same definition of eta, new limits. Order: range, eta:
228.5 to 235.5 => 232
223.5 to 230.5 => 227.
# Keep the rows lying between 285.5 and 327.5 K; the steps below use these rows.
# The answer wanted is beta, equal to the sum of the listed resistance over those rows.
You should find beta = 302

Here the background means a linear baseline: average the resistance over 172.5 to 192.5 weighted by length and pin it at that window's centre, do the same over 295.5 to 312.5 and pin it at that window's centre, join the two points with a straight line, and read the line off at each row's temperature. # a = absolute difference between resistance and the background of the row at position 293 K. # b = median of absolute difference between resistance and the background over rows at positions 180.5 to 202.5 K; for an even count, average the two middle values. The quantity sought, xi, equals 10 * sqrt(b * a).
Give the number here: 3.2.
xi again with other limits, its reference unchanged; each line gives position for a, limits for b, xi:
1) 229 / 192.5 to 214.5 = 3.1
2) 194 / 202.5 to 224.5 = 3.1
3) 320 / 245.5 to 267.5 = 2.6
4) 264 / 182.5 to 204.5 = 4.2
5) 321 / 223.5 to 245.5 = 4.1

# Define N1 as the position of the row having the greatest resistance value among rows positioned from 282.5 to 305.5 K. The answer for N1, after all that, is 292 K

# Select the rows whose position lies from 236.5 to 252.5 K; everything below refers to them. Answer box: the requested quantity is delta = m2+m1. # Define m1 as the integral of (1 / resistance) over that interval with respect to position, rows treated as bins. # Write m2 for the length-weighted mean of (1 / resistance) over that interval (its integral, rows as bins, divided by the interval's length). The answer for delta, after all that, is 2.6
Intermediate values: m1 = 2.5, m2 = 0.153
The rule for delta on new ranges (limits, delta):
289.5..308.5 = 2.7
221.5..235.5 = 2.0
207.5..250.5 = 6.2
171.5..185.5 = 2.0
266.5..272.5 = 1.0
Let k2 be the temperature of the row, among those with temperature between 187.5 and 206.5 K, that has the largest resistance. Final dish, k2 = 200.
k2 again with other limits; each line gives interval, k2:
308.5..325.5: 321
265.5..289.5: 273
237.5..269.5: 269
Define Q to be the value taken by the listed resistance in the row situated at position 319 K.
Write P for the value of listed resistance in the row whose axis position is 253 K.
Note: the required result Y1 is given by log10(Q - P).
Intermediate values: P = 5.9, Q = 7.27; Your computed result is 0.14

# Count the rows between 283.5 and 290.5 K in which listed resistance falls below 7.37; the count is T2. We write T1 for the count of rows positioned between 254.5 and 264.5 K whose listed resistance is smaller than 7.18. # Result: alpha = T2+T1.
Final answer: 14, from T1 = 10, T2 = 4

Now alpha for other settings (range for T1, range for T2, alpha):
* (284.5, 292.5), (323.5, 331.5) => 9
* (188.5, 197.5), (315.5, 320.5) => 5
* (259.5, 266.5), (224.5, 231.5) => 10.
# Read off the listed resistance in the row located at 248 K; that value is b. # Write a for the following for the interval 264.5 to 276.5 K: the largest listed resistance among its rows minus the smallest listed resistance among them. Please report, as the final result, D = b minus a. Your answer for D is 5.5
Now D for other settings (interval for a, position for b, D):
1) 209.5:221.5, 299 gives 6.5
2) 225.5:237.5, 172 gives 6.7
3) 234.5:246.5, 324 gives 5.7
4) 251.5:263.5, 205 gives 6.6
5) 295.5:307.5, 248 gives 5.9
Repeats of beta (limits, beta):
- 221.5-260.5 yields 264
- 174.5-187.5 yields 99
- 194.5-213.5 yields 147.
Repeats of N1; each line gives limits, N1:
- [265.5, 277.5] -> 273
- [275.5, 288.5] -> 278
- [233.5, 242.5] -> 234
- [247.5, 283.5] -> 273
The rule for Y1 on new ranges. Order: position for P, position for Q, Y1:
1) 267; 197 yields 0.04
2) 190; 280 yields -0.92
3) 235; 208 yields -0.77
